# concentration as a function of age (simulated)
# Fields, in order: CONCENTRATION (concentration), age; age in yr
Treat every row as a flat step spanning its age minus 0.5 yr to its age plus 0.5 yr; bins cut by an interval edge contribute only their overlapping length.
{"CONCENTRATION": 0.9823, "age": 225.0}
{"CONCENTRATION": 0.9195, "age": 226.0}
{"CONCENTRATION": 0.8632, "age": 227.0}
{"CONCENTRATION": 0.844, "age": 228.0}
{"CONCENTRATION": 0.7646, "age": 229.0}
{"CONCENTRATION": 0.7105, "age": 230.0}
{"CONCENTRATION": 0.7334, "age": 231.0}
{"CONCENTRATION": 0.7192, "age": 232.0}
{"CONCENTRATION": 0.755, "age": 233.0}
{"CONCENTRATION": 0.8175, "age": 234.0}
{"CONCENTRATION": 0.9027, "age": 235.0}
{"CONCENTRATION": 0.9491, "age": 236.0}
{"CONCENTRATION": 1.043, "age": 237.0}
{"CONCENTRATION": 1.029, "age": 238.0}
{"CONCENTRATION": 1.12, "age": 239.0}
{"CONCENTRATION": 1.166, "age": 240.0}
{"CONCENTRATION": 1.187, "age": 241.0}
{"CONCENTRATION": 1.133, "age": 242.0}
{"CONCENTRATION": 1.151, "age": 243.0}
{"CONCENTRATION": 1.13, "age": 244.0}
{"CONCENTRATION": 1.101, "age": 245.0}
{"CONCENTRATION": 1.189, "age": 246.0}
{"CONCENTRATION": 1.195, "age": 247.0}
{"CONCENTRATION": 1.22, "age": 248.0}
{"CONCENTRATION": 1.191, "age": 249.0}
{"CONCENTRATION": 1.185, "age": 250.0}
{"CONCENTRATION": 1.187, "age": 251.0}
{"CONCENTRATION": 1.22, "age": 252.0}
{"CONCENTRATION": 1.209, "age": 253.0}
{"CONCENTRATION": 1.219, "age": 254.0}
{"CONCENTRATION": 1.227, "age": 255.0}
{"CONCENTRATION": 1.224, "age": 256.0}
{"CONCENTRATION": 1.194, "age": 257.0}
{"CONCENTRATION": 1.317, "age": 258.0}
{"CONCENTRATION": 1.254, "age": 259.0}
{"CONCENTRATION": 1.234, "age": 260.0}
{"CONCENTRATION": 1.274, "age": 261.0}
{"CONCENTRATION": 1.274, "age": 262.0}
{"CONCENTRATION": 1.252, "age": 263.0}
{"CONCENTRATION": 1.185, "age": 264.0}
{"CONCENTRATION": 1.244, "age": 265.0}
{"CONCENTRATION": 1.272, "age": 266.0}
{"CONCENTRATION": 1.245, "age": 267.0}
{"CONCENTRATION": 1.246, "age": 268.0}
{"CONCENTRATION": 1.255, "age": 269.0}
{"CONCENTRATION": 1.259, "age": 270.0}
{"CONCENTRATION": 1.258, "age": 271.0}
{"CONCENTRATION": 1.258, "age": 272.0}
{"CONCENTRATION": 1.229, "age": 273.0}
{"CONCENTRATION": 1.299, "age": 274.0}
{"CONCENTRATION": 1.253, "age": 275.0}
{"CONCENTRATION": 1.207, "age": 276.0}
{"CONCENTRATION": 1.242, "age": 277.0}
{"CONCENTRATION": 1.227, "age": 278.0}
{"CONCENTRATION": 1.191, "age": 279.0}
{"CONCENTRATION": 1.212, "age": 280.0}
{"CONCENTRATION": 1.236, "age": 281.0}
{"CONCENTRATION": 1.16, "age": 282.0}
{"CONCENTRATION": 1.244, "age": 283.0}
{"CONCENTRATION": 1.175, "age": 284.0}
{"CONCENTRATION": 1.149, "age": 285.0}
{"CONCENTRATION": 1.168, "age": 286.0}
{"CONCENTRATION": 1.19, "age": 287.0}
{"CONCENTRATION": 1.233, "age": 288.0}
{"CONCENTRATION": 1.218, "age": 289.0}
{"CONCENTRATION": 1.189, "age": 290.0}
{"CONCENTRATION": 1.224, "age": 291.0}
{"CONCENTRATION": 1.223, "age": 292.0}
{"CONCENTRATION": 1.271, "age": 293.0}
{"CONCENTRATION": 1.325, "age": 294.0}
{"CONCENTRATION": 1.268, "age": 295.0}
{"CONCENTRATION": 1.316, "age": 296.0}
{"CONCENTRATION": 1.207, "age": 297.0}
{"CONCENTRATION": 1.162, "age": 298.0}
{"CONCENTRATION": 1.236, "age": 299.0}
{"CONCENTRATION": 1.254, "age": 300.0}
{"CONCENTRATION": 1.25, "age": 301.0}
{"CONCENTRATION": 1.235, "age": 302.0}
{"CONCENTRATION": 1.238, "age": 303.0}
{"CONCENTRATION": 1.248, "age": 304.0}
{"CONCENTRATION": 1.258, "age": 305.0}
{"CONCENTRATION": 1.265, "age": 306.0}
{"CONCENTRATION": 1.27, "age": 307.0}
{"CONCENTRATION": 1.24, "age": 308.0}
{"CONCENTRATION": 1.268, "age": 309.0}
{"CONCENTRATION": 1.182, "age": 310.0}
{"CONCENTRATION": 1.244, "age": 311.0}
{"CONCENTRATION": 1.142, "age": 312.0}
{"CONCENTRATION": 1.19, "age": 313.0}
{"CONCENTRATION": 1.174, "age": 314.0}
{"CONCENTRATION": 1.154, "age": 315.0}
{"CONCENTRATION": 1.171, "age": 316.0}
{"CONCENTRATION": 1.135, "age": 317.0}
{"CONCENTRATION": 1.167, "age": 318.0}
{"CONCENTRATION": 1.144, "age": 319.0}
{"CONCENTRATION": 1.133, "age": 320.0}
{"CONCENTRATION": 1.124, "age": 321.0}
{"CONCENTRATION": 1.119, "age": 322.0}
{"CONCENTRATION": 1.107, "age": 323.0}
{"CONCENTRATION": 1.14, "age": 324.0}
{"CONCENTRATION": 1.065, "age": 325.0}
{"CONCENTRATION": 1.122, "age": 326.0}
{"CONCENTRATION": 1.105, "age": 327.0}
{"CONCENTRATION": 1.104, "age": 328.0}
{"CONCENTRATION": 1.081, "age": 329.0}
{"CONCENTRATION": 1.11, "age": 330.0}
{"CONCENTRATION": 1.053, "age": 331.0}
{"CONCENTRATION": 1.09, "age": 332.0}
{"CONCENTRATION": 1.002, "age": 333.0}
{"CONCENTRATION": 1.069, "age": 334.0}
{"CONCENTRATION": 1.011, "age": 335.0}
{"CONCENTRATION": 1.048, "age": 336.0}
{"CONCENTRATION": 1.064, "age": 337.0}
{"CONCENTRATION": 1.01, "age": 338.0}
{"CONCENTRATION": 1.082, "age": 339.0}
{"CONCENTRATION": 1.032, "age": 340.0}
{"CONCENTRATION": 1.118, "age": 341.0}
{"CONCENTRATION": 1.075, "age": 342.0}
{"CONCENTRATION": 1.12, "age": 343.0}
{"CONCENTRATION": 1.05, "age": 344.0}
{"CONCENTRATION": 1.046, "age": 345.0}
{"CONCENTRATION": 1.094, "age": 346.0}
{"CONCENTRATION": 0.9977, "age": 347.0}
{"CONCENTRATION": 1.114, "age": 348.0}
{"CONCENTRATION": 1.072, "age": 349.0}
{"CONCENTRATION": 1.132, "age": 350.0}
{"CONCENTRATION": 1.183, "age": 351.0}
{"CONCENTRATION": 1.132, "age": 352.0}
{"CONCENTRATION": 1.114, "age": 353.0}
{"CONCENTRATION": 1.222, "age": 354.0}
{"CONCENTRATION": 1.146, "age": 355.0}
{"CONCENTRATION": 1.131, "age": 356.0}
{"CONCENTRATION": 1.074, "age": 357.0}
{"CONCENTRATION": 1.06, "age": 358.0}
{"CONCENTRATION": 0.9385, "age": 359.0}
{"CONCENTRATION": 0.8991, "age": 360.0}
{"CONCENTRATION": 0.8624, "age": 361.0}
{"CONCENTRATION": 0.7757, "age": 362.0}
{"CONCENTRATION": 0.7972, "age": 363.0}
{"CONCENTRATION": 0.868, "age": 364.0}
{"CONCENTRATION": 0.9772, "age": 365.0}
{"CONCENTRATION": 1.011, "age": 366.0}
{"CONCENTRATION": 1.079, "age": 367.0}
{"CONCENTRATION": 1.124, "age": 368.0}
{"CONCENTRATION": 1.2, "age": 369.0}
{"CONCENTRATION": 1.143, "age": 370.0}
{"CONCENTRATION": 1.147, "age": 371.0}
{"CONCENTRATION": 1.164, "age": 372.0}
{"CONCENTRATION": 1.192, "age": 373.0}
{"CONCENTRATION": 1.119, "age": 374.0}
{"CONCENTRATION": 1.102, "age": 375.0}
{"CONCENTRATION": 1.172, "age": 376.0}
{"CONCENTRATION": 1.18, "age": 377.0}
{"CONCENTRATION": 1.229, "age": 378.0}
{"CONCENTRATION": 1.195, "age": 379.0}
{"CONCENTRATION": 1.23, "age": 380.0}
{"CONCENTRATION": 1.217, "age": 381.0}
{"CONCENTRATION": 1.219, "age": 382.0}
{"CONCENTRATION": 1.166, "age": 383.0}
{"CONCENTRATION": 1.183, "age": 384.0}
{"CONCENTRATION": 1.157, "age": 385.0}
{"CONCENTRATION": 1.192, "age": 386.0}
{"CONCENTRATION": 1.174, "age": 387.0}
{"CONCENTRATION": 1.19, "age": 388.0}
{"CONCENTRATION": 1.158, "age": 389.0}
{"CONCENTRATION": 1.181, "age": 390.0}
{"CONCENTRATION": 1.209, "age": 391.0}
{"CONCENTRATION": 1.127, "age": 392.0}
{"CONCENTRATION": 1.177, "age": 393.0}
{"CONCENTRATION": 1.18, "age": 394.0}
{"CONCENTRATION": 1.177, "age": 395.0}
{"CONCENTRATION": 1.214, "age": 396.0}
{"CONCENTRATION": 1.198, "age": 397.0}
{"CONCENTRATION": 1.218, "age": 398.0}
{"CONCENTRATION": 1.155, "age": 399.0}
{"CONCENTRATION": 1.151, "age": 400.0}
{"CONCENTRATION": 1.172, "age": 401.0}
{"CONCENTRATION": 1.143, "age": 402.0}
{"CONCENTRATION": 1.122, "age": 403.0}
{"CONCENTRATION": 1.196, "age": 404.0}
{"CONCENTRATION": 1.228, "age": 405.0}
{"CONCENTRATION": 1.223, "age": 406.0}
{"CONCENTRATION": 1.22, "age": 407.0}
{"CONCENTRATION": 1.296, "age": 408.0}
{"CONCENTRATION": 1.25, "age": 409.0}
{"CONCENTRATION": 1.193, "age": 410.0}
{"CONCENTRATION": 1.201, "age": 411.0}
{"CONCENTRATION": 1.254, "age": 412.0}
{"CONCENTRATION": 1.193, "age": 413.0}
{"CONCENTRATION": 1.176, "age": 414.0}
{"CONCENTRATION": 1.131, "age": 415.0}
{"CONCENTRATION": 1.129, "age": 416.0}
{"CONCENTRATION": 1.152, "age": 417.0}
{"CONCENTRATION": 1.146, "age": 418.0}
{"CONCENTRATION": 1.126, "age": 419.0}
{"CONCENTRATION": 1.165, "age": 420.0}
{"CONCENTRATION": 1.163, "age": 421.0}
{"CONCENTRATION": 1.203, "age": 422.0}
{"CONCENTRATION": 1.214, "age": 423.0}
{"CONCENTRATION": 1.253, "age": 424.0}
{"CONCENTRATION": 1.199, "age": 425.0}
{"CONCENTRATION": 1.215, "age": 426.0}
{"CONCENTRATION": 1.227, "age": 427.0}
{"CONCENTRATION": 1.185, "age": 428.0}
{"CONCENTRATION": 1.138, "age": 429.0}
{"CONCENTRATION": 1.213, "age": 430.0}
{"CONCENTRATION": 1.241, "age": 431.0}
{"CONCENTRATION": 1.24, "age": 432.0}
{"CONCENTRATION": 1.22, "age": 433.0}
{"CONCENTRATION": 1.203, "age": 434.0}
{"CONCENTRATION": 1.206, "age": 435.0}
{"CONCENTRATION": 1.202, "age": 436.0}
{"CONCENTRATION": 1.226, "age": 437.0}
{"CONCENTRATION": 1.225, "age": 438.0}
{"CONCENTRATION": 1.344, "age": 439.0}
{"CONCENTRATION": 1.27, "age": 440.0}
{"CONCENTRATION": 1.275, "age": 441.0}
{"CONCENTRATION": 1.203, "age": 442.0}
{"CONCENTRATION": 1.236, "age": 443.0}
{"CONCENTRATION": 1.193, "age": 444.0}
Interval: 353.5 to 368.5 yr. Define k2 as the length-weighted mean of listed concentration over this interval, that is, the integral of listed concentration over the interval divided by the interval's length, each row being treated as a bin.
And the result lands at 1.00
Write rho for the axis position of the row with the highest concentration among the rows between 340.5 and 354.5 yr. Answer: 354.0 yr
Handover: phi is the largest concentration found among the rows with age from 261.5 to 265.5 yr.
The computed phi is 1.274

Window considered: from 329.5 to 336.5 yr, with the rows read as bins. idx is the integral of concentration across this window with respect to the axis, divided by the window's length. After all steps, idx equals 1.05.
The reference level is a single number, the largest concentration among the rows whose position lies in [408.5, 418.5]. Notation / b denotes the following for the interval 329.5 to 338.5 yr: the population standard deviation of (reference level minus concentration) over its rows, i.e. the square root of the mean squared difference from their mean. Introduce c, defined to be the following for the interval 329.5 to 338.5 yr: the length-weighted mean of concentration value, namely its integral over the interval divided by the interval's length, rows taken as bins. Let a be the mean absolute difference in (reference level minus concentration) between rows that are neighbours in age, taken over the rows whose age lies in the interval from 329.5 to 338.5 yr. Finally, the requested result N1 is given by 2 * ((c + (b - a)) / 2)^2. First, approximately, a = 0.052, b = 0.035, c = 1.05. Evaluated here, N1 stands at 0.53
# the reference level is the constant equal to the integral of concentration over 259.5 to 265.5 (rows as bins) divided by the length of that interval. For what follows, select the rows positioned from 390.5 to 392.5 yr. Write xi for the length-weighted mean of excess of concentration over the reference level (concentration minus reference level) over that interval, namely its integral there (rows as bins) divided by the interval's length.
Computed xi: -0.08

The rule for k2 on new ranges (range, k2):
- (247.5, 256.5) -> 1.21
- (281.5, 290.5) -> 1.19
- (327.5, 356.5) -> 1.09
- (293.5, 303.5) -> 1.25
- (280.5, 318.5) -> 1.22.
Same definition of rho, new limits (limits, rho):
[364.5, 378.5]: 378.0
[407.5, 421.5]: 408.0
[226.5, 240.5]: 240.0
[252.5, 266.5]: 258.0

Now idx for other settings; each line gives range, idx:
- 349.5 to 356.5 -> 1.15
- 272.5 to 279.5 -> 1.24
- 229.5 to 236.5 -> 0.80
